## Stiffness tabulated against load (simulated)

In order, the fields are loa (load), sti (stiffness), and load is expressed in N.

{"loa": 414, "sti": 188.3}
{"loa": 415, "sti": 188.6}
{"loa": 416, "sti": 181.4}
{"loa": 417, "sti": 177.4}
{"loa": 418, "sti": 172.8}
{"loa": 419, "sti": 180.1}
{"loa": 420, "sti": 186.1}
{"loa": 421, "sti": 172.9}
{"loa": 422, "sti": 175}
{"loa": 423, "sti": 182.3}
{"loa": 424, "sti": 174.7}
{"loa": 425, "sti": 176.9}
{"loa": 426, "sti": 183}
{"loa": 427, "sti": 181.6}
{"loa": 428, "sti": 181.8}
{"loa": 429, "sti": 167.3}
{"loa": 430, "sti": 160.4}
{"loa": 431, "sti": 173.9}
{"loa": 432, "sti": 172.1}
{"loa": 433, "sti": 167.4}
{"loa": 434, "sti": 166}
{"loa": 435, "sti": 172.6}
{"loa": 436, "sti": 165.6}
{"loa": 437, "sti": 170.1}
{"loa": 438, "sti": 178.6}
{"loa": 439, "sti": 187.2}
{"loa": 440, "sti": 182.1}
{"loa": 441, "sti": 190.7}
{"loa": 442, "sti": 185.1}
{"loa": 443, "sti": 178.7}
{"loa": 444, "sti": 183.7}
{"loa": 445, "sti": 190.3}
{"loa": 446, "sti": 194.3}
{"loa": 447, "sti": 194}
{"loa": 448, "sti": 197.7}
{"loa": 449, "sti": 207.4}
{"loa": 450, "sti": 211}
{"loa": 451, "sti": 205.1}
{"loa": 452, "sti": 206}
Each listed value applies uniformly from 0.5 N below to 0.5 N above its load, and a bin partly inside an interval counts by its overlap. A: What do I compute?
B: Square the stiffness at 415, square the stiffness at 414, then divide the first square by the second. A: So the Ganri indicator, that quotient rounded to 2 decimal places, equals 1.00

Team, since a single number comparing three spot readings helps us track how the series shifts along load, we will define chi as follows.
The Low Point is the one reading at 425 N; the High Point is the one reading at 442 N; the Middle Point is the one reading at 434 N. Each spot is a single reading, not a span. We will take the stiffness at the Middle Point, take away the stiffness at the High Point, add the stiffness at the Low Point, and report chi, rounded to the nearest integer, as 158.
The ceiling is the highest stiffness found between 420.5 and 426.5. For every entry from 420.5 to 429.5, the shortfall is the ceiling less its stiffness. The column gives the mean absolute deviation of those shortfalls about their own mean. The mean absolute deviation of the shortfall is 4.4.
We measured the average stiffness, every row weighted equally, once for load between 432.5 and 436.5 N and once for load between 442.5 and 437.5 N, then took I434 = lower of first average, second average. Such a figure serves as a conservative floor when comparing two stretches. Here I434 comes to 168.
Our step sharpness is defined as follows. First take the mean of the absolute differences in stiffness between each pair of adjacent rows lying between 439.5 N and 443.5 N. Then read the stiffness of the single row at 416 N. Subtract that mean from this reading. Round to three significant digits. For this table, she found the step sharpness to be 175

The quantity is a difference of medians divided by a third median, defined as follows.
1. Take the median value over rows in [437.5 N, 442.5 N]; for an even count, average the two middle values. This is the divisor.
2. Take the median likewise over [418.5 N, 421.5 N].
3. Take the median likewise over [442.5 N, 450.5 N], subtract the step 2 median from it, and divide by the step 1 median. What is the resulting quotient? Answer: 0.08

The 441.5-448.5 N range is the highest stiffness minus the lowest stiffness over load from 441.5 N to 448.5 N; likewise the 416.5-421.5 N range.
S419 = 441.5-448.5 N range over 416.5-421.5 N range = 1.4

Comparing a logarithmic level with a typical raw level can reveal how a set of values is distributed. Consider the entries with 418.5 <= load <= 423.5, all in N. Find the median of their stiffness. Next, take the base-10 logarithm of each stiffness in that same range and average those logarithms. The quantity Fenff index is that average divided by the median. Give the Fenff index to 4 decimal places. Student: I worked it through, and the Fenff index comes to 0.0125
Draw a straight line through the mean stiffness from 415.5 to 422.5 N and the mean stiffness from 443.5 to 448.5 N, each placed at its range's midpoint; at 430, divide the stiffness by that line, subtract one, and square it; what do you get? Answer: 0.016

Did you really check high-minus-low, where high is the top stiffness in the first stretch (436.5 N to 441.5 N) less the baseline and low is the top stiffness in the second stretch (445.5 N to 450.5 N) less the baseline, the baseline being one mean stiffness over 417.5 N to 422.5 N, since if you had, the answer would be -20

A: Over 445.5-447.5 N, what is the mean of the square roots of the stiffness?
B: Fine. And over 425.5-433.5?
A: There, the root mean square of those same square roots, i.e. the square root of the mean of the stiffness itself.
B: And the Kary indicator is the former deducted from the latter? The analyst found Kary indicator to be -0.76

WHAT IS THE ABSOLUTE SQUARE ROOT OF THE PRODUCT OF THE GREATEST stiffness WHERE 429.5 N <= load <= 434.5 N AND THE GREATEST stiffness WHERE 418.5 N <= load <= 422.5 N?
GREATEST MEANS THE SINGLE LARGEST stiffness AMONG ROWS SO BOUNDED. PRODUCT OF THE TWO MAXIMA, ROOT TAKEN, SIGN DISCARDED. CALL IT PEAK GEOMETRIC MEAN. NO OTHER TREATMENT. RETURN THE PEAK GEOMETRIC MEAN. 180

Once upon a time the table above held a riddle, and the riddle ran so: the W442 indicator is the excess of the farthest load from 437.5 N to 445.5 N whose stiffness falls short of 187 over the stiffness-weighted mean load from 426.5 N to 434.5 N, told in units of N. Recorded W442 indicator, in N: 13.6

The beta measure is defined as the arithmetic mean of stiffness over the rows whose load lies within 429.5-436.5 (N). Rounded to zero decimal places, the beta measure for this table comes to 168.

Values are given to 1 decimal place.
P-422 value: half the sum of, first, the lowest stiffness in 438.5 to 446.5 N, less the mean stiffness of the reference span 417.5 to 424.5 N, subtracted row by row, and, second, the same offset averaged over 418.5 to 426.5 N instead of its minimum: 1.1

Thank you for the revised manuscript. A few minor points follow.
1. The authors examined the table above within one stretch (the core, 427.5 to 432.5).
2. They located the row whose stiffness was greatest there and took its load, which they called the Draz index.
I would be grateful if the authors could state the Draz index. 428 N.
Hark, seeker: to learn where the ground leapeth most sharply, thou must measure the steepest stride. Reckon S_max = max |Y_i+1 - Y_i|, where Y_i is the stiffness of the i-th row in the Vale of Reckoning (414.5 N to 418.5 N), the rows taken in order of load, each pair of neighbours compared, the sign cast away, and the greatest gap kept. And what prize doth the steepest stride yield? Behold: 7.2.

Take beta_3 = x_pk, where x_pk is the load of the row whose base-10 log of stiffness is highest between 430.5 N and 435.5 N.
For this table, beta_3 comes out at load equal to 431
